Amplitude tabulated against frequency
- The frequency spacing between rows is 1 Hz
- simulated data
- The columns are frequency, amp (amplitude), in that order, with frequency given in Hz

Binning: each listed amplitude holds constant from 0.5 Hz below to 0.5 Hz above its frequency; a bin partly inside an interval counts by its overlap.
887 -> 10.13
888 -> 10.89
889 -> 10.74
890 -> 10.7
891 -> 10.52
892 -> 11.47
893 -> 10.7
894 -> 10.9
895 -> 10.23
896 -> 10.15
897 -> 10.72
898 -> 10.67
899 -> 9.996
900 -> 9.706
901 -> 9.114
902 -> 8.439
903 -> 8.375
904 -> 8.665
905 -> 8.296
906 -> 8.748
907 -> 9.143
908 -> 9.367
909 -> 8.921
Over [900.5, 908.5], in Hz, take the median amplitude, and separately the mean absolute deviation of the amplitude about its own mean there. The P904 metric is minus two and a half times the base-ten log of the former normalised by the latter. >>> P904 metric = -3.6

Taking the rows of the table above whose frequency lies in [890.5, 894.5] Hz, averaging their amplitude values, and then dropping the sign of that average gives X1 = 10.9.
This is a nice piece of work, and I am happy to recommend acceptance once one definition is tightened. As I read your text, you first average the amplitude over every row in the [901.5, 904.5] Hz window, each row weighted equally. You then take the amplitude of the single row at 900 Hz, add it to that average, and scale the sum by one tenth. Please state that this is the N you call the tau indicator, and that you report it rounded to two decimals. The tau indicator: 1.82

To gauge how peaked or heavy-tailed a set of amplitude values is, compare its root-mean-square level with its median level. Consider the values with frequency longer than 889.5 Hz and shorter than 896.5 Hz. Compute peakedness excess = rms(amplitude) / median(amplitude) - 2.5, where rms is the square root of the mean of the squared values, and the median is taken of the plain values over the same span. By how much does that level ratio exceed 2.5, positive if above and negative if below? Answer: -1.50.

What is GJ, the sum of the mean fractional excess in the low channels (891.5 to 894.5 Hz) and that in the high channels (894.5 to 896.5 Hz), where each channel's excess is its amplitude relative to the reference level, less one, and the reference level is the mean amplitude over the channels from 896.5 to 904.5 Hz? 0.24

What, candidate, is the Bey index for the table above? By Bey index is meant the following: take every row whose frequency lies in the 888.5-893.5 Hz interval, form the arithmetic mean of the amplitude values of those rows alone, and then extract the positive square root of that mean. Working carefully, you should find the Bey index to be 3.29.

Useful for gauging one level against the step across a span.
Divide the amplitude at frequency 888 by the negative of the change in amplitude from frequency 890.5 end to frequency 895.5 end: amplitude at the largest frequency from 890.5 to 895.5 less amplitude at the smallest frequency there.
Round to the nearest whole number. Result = 38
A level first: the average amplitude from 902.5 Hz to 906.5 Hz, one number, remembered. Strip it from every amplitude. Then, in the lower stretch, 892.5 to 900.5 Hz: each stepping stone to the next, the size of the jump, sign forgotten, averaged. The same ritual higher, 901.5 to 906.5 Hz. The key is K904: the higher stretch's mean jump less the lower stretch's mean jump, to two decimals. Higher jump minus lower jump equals -0.07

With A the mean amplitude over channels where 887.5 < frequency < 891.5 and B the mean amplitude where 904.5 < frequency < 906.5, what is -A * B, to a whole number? -91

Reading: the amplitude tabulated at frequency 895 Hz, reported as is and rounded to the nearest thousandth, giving 10.230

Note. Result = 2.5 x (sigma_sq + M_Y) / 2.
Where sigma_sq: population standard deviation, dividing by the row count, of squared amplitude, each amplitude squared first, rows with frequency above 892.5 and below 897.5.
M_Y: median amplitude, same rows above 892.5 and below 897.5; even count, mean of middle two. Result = 21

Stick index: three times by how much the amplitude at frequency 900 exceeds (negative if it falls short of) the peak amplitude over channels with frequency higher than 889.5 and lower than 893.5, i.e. -5.3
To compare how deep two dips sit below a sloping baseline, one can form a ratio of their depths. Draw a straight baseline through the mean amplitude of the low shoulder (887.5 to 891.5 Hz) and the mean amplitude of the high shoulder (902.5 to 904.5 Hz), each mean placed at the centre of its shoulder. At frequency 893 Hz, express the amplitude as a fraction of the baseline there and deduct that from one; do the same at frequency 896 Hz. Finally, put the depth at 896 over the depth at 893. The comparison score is 0.9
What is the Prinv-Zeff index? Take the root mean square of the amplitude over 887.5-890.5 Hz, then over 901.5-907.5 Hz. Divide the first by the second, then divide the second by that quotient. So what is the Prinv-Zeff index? 6.9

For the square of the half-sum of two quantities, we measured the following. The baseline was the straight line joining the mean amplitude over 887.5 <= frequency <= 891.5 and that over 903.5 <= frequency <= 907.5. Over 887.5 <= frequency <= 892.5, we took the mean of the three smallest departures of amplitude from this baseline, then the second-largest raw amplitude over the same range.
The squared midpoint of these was 30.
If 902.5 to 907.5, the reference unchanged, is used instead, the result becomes 17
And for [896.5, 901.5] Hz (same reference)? 30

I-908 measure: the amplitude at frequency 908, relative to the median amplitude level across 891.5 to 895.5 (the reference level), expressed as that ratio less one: -0.13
